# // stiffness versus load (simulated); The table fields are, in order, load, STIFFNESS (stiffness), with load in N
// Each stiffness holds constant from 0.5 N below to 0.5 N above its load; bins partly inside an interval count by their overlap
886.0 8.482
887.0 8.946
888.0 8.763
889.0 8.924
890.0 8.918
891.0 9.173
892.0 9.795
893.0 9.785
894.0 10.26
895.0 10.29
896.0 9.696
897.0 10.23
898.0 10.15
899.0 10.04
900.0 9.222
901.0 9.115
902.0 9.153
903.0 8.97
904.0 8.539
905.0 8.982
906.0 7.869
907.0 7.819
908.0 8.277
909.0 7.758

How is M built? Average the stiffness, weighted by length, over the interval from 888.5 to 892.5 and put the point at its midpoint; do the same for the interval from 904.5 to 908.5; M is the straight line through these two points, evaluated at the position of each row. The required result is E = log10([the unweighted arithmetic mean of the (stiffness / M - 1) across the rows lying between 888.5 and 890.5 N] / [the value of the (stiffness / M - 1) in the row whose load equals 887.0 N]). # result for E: -0.1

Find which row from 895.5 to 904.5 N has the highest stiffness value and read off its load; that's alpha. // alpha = 897.0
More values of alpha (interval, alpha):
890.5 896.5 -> 895.0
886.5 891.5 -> 891.0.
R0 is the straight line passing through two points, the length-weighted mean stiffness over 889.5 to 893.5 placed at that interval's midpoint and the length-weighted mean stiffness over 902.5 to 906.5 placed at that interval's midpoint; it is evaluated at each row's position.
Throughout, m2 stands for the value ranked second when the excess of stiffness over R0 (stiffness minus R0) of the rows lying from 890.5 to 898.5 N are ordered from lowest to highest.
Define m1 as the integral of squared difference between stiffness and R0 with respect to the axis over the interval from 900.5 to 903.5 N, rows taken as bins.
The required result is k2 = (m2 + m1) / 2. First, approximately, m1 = 0.3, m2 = 0.4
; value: 0.4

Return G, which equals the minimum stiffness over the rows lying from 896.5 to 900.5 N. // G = 9.222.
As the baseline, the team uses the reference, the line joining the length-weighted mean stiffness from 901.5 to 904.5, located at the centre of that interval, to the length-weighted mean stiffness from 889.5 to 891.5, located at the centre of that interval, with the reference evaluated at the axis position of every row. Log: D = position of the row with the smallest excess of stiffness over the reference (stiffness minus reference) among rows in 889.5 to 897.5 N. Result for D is 890.0 N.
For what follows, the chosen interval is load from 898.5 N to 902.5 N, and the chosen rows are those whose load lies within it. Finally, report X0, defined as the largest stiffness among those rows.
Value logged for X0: 10.04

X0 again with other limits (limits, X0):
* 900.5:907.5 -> 9.153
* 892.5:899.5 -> 10.29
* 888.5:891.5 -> 9.173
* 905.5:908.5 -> 8.277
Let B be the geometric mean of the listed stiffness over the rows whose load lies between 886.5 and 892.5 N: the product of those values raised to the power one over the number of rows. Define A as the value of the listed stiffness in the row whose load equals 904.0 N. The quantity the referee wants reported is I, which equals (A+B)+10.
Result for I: 27.6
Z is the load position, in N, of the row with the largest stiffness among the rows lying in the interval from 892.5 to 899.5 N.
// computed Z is 895.0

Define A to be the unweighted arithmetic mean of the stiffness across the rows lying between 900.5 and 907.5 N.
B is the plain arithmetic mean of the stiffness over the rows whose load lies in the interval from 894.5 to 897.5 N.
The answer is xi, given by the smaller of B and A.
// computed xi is 8.64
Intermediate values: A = 8.6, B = 10.1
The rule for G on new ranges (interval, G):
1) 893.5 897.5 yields 9.696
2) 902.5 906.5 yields 7.869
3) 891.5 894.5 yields 9.785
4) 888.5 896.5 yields 8.918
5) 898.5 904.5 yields 8.539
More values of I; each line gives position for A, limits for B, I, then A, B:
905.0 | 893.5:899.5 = 29.1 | 8.982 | 10.11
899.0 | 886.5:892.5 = 29.1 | 10.04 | 9.08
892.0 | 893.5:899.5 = 29.9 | 9.795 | 10.11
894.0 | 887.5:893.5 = 29.5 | 10.26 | 9.22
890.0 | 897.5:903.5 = 28.3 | 8.918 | 9.43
